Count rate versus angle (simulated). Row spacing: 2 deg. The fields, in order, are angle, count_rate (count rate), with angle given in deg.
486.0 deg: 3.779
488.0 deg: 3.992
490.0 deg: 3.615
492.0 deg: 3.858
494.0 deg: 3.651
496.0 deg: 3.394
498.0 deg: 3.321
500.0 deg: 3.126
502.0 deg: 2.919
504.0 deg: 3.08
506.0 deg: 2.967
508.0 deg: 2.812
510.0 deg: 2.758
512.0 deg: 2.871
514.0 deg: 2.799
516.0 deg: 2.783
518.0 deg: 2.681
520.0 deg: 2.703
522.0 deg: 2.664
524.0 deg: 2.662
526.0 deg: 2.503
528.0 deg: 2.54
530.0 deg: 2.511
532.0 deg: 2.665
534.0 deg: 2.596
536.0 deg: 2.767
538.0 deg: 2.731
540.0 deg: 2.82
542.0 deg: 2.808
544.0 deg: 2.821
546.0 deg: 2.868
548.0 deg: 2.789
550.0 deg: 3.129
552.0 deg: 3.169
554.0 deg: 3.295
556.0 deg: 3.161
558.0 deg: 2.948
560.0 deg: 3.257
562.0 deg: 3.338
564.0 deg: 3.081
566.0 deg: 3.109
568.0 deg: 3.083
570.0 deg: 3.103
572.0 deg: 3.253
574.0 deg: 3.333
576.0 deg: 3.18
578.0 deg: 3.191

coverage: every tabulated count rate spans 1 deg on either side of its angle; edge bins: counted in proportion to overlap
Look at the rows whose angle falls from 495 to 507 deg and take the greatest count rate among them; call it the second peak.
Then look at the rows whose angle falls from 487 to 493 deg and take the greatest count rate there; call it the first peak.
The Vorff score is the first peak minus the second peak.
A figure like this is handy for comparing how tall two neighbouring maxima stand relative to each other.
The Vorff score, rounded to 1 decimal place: 0.6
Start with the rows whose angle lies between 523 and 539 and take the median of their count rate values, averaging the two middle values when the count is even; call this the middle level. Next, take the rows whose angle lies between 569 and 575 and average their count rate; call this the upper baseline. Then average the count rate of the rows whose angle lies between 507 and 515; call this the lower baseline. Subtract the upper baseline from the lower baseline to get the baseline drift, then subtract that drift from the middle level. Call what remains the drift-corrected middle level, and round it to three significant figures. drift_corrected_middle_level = 3.05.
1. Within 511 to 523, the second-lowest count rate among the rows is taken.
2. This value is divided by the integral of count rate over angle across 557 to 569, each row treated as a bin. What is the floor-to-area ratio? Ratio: 0.071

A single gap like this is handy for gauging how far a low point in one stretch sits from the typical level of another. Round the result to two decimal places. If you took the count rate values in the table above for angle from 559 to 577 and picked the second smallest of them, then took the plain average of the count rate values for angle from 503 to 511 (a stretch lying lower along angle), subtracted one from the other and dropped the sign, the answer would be 0.18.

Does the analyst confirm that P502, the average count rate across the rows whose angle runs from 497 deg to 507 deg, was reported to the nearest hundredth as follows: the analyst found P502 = 3.08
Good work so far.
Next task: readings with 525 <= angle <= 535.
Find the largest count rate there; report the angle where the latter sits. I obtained 532.0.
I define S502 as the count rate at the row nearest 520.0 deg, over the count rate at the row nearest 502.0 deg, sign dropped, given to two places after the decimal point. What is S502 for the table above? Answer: 0.93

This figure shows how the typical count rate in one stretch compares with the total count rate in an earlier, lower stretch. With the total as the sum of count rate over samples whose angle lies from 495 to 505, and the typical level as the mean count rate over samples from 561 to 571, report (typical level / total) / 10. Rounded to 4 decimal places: 0.0198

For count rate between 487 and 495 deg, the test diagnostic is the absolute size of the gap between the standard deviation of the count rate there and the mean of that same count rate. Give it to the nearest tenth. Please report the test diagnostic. 3.6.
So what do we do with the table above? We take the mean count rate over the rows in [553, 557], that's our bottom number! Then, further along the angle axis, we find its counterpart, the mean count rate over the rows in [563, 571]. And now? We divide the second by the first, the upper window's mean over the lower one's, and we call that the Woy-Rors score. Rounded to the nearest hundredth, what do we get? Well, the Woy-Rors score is 0.96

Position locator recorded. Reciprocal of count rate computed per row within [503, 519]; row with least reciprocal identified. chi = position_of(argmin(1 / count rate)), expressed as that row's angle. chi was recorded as 504.0 deg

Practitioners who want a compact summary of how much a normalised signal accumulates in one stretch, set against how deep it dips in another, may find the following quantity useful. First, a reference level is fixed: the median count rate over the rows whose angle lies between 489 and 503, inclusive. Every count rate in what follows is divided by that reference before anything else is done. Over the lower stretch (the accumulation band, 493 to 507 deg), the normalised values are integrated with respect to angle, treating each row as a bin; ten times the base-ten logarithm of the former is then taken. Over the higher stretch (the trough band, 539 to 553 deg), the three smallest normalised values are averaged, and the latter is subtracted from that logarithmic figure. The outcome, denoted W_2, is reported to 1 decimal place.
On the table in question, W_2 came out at 10.4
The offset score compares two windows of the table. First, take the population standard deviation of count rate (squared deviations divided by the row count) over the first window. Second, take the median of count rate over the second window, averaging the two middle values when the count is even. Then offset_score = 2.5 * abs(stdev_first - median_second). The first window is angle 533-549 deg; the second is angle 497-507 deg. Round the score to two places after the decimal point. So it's 7.51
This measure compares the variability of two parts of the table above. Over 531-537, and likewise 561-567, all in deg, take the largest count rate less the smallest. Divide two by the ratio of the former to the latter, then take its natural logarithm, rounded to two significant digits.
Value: 1.1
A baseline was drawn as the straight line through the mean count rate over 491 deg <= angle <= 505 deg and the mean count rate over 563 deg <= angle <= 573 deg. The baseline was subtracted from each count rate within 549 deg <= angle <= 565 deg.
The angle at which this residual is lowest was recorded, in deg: 558.0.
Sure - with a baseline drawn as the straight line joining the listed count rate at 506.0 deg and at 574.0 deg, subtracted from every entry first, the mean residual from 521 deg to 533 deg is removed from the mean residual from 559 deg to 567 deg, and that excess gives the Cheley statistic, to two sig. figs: 0.41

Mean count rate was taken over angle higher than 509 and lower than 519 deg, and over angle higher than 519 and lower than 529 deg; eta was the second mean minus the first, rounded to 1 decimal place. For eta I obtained -0.2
